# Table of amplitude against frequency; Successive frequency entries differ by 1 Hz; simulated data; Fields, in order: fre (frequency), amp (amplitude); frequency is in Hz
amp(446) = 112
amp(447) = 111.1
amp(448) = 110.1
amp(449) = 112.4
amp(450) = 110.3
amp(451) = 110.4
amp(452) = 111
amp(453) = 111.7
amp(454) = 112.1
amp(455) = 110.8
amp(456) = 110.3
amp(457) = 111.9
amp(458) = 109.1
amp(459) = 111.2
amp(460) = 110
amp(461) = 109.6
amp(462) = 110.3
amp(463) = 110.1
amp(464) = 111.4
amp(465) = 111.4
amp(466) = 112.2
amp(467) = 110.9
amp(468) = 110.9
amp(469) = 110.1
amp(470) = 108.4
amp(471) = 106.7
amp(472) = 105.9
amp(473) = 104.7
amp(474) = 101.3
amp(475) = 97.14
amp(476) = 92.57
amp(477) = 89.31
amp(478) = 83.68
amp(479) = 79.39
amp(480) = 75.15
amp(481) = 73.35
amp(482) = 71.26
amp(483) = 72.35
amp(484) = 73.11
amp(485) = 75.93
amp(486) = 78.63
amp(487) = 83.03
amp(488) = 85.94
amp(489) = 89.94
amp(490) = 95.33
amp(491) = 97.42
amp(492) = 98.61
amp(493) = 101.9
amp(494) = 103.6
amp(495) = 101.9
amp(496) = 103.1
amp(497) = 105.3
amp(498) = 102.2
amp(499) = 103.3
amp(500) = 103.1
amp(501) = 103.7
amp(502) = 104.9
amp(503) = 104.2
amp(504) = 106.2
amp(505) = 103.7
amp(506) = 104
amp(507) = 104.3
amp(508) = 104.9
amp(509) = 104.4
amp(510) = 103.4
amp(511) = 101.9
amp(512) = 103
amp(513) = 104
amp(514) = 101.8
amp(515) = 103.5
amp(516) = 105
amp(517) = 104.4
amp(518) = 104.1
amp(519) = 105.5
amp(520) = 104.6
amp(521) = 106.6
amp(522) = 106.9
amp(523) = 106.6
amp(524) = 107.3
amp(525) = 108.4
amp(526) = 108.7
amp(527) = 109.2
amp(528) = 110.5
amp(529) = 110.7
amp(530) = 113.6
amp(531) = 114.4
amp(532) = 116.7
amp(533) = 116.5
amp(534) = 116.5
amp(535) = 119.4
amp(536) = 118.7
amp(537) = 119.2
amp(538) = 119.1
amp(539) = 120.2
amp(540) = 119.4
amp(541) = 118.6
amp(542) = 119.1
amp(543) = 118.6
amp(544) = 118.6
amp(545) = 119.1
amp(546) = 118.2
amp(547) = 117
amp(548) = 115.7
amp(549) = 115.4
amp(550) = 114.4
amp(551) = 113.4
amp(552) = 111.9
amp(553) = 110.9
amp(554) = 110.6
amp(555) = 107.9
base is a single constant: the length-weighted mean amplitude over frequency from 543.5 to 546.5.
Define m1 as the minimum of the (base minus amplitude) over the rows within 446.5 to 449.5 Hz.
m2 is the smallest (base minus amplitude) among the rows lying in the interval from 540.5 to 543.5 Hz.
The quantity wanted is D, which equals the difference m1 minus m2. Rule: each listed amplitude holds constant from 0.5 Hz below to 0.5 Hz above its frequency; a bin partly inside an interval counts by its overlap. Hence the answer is 7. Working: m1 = 6.2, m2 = 0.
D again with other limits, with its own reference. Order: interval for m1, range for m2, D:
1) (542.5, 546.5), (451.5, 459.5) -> -7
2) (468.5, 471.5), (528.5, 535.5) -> 9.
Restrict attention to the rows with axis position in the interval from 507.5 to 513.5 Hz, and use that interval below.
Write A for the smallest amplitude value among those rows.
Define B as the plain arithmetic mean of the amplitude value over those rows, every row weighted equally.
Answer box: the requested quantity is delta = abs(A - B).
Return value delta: 1.7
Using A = 101.9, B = 104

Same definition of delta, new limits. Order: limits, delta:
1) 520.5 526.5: 0.8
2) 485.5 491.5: 9.8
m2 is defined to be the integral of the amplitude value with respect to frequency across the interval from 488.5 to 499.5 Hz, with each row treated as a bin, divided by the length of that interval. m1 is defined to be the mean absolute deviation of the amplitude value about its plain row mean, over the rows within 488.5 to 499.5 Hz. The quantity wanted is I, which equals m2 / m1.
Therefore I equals 28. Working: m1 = 3.6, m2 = 100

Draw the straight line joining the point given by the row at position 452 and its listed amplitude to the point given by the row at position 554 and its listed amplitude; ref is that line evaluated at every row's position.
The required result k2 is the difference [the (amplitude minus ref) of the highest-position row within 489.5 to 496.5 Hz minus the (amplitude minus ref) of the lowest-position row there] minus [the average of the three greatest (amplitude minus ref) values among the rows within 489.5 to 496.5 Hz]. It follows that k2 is 16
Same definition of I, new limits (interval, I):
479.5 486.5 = 37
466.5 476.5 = 22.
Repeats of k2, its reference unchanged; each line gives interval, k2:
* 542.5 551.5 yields -13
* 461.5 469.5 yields -1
